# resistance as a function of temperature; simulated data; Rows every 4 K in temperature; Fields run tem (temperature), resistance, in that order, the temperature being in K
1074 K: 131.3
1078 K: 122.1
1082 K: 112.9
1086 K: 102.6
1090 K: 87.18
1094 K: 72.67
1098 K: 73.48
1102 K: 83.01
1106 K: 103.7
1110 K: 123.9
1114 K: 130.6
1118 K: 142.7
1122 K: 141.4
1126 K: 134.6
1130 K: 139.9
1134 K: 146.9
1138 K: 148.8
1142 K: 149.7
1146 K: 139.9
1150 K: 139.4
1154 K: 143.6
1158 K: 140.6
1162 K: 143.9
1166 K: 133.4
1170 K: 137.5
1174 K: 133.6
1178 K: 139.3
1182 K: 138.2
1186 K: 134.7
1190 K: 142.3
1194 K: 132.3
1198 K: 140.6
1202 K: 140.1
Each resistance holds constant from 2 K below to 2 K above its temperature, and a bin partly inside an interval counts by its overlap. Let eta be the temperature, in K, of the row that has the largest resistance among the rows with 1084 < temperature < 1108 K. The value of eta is 1106 K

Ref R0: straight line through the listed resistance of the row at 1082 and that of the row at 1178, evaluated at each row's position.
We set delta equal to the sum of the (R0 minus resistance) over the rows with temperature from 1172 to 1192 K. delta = 14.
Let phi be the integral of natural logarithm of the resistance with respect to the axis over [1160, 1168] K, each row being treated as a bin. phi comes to 39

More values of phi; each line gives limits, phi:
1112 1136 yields 118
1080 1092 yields 55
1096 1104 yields 35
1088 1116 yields 127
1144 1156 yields 59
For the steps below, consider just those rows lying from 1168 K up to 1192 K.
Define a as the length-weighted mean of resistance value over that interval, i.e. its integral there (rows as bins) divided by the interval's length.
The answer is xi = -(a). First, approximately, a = 138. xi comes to -138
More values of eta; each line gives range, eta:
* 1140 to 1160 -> 1142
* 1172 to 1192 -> 1190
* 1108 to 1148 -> 1142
